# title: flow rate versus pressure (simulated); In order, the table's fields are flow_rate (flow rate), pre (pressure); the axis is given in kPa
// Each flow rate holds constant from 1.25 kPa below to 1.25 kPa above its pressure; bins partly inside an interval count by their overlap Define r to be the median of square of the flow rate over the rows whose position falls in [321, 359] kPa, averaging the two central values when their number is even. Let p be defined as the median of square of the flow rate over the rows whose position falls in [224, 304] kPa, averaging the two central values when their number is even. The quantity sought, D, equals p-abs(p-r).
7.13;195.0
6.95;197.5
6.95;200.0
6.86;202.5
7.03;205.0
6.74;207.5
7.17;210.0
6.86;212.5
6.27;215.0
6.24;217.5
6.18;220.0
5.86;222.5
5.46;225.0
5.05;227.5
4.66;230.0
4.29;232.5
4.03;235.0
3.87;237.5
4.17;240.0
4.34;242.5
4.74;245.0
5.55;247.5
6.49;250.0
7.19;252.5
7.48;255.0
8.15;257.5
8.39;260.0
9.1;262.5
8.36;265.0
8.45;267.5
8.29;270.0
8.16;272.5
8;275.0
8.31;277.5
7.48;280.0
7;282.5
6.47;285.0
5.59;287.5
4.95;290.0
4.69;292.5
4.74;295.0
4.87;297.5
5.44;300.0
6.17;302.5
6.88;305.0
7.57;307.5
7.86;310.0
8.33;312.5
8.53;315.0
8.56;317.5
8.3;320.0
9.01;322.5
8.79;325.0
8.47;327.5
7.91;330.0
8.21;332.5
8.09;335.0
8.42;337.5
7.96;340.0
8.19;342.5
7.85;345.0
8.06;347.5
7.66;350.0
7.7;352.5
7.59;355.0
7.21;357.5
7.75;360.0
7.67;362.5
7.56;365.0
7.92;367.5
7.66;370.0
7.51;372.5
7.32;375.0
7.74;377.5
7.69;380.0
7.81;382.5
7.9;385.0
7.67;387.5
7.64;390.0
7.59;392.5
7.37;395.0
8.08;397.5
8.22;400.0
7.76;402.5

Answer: 4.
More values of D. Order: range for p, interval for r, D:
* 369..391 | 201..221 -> 46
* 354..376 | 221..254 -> 22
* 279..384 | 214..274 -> 39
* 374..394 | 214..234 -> 32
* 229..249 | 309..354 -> -30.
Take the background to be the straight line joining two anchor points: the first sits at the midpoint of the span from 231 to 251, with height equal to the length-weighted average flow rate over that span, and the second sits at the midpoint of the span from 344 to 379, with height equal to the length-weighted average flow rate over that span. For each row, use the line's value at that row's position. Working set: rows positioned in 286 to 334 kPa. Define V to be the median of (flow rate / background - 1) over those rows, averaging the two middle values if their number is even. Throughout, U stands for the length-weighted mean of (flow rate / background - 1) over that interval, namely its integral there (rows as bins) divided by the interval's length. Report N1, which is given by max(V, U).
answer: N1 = 0.18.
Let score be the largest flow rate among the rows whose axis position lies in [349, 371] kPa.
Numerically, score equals 7.92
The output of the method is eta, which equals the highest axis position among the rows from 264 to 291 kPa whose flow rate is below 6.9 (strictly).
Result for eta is 290.0 kPa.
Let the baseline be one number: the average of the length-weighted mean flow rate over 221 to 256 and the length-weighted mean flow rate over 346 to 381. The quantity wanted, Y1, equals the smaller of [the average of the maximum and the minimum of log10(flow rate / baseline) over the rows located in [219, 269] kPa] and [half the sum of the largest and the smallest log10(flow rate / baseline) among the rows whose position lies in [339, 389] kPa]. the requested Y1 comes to -0.03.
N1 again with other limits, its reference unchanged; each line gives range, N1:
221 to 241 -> 0.07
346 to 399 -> -0.03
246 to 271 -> 0.56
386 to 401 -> -0.08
